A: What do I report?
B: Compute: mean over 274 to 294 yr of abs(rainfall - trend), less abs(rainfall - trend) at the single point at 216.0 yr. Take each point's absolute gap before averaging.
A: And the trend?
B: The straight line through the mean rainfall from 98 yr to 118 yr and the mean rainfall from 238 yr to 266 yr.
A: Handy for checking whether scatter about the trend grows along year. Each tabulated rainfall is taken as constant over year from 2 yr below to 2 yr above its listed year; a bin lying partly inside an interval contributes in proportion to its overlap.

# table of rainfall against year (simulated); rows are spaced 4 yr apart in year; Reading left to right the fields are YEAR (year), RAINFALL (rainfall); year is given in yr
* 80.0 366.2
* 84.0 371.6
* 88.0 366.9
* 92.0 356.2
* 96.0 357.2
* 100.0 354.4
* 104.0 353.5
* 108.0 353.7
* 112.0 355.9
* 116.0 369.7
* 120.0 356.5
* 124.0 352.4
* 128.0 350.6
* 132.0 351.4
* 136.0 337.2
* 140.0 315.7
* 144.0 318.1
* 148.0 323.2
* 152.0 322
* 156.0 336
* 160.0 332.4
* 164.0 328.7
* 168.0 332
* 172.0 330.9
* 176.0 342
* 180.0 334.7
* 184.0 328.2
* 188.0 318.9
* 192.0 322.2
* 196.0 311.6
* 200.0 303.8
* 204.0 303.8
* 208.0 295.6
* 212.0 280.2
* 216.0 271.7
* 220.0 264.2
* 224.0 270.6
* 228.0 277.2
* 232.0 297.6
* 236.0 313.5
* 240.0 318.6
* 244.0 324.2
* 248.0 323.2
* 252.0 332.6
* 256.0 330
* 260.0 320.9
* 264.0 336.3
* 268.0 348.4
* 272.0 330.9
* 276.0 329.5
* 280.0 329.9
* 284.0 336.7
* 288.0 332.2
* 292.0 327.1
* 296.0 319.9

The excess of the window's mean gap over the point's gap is -51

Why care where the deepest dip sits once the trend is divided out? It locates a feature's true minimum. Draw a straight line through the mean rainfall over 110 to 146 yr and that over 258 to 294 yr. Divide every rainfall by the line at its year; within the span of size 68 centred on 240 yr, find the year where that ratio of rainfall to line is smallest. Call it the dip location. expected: 220.0 yr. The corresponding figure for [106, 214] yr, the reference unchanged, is 212.0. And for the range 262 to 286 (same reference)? 276.0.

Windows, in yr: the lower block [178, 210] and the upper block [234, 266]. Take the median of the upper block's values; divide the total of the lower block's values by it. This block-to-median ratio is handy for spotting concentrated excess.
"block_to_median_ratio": 7.8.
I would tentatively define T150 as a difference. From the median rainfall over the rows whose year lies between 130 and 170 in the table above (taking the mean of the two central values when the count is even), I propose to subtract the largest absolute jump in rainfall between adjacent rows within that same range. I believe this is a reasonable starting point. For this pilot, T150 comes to 309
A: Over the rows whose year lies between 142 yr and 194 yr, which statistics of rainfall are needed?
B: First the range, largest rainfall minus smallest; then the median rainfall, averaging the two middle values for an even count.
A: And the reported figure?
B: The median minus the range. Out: 305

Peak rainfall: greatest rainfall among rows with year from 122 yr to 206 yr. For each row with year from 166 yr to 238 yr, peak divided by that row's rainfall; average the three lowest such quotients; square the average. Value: 1.10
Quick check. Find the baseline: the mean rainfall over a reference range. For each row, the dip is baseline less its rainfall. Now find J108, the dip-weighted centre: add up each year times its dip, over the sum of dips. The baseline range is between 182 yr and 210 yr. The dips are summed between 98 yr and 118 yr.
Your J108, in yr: 108.6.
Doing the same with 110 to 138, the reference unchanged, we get 122.6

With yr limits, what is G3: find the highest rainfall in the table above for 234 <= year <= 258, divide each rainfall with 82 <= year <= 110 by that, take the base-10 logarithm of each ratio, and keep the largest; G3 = 0.05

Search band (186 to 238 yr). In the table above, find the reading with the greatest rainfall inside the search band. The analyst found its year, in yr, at 192.0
